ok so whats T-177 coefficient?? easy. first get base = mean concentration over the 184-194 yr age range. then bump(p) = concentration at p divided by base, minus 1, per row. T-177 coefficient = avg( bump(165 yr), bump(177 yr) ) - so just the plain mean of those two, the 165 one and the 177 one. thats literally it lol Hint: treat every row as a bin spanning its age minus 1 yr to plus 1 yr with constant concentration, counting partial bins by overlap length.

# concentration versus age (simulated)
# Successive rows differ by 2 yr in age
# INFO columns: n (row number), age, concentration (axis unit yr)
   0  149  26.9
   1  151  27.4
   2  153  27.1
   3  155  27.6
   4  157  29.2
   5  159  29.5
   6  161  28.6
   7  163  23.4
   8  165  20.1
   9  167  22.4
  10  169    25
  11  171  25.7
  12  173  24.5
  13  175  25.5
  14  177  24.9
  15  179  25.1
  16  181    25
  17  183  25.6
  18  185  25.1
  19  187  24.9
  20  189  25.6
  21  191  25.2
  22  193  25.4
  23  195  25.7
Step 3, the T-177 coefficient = -0.109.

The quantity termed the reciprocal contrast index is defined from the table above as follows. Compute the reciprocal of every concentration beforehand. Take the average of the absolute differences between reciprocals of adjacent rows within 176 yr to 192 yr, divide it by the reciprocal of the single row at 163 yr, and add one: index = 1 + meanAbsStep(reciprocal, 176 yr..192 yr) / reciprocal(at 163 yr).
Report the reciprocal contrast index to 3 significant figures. 1.01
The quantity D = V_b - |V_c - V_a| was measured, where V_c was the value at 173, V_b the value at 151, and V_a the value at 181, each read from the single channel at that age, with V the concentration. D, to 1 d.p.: 26.9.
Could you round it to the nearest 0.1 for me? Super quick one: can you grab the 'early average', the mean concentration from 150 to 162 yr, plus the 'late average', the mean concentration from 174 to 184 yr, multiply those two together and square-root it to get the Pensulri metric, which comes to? 26.7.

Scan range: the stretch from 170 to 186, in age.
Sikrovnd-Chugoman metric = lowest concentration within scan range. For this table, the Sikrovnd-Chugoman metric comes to 24.5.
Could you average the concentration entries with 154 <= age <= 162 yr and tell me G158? 28.7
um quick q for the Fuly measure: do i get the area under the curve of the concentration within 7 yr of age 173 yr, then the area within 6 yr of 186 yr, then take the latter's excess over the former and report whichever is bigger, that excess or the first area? 346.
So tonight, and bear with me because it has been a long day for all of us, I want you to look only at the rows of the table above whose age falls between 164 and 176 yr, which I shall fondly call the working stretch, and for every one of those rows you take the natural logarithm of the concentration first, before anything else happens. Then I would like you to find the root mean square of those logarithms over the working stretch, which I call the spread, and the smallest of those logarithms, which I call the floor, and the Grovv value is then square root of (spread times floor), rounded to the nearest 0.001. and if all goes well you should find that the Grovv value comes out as 3.084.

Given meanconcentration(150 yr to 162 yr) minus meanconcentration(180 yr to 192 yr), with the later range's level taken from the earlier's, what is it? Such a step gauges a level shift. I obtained 3.0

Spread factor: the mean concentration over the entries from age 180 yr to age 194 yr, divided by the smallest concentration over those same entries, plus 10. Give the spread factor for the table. 11.01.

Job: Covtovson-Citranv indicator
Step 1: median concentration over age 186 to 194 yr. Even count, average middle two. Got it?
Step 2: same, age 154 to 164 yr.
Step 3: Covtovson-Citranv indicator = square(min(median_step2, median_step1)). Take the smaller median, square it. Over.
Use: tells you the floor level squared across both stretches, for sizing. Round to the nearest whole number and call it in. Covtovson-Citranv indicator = 640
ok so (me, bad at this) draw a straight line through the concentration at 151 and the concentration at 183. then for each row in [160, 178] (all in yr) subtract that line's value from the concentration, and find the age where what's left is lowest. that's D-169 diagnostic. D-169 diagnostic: 165 yr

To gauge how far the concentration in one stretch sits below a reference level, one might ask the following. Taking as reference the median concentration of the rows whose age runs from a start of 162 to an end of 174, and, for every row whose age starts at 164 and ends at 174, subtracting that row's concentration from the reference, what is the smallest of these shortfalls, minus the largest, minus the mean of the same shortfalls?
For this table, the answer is -6.0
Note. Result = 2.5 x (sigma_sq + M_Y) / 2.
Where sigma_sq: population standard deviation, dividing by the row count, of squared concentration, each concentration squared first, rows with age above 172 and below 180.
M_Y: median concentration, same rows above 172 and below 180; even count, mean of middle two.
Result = 54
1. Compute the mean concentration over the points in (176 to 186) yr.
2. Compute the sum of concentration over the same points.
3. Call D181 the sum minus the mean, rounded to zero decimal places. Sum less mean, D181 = 101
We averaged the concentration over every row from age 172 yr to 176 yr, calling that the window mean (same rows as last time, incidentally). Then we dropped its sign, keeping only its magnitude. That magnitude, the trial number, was 25.0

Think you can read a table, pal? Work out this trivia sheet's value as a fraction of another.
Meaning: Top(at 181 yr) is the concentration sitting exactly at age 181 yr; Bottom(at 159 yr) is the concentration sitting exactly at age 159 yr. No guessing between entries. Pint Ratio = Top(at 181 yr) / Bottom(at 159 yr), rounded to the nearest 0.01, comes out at 0.85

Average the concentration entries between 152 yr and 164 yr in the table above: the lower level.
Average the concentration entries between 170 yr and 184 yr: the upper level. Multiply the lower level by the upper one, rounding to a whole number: 694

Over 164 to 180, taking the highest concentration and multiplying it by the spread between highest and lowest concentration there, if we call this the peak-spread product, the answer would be 144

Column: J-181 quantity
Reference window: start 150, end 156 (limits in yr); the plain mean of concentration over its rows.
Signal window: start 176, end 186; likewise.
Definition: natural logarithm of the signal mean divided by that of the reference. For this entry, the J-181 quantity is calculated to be -0.08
